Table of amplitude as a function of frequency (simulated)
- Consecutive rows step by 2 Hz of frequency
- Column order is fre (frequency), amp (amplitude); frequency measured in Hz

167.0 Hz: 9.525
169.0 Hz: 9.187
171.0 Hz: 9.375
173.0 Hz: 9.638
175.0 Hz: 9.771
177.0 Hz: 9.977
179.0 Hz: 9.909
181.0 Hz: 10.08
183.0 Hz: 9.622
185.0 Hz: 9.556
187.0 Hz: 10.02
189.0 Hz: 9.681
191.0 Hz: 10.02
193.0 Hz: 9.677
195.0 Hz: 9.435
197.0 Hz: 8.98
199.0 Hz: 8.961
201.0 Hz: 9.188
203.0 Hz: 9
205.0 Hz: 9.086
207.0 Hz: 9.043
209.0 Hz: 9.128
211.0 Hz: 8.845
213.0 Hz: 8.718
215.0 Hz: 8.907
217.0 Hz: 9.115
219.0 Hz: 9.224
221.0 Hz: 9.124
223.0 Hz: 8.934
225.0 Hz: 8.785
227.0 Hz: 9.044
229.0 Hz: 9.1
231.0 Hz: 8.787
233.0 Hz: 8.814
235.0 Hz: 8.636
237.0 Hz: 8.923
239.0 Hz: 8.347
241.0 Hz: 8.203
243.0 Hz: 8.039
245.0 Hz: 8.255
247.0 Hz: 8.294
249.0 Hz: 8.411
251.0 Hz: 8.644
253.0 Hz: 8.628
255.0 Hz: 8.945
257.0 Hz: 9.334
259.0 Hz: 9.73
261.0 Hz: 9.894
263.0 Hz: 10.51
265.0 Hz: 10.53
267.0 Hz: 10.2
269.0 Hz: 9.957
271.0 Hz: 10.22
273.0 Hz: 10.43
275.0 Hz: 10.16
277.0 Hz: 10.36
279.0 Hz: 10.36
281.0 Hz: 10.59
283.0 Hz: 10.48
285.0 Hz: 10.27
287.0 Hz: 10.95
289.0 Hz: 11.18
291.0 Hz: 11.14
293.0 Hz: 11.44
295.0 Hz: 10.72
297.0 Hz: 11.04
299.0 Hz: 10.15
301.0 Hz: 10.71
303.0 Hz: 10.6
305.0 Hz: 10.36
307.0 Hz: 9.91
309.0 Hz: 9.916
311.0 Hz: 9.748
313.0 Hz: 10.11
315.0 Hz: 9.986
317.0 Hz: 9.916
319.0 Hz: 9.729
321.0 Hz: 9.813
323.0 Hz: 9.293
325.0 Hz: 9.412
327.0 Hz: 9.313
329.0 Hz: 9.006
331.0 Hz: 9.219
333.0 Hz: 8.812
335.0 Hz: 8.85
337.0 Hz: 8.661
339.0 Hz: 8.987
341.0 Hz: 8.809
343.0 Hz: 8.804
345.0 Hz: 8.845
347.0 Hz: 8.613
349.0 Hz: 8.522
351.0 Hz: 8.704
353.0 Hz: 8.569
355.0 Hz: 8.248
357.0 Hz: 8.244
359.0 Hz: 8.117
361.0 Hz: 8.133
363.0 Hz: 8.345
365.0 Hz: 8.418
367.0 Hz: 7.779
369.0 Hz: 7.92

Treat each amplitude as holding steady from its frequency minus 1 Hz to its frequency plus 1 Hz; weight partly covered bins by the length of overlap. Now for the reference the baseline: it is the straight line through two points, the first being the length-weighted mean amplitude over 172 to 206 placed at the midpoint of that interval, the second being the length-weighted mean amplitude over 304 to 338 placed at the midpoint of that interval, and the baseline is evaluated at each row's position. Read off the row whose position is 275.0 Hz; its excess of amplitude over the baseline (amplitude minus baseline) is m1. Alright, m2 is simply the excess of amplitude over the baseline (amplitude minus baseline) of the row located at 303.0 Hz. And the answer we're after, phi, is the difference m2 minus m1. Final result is 0.4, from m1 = 0.6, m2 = 1.1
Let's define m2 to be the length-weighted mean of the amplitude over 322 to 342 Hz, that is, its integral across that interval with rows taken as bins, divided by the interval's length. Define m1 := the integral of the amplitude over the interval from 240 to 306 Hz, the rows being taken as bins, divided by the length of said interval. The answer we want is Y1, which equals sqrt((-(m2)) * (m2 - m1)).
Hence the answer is 2.89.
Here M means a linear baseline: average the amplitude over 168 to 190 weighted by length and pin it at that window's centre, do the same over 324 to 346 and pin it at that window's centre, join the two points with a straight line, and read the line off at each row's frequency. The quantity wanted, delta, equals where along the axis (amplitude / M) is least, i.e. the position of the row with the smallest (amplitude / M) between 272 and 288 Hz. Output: 275.0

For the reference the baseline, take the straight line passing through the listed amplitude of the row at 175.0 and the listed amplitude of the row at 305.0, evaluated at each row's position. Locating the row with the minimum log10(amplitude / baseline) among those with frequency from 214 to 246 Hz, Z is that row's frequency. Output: 243.0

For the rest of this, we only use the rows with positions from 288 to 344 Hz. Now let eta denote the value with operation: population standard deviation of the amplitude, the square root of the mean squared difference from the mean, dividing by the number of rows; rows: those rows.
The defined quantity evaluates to 0.8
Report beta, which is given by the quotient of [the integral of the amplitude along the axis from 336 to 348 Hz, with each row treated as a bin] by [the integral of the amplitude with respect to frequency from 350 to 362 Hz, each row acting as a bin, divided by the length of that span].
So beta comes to 13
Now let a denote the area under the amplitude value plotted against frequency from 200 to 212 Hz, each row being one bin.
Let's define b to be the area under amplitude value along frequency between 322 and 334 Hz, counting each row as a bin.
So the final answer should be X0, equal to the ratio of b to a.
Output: 1.01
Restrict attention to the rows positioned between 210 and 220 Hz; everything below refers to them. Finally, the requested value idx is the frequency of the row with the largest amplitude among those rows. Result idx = 219.0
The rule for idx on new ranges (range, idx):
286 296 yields 293.0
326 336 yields 327.0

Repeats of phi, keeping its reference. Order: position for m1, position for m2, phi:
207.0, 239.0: -0.7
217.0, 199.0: -0.2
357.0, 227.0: 0.8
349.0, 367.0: -0.7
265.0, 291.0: 0.6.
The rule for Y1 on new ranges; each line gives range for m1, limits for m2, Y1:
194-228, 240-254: 2.38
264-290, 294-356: 3.04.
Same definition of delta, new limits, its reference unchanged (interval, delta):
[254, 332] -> 255.0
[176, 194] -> 185.0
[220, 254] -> 243.0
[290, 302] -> 299.0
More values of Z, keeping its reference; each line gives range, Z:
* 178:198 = 197.0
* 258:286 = 259.0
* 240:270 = 243.0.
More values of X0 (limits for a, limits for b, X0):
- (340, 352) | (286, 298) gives 1.27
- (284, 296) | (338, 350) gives 0.80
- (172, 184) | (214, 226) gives 0.92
